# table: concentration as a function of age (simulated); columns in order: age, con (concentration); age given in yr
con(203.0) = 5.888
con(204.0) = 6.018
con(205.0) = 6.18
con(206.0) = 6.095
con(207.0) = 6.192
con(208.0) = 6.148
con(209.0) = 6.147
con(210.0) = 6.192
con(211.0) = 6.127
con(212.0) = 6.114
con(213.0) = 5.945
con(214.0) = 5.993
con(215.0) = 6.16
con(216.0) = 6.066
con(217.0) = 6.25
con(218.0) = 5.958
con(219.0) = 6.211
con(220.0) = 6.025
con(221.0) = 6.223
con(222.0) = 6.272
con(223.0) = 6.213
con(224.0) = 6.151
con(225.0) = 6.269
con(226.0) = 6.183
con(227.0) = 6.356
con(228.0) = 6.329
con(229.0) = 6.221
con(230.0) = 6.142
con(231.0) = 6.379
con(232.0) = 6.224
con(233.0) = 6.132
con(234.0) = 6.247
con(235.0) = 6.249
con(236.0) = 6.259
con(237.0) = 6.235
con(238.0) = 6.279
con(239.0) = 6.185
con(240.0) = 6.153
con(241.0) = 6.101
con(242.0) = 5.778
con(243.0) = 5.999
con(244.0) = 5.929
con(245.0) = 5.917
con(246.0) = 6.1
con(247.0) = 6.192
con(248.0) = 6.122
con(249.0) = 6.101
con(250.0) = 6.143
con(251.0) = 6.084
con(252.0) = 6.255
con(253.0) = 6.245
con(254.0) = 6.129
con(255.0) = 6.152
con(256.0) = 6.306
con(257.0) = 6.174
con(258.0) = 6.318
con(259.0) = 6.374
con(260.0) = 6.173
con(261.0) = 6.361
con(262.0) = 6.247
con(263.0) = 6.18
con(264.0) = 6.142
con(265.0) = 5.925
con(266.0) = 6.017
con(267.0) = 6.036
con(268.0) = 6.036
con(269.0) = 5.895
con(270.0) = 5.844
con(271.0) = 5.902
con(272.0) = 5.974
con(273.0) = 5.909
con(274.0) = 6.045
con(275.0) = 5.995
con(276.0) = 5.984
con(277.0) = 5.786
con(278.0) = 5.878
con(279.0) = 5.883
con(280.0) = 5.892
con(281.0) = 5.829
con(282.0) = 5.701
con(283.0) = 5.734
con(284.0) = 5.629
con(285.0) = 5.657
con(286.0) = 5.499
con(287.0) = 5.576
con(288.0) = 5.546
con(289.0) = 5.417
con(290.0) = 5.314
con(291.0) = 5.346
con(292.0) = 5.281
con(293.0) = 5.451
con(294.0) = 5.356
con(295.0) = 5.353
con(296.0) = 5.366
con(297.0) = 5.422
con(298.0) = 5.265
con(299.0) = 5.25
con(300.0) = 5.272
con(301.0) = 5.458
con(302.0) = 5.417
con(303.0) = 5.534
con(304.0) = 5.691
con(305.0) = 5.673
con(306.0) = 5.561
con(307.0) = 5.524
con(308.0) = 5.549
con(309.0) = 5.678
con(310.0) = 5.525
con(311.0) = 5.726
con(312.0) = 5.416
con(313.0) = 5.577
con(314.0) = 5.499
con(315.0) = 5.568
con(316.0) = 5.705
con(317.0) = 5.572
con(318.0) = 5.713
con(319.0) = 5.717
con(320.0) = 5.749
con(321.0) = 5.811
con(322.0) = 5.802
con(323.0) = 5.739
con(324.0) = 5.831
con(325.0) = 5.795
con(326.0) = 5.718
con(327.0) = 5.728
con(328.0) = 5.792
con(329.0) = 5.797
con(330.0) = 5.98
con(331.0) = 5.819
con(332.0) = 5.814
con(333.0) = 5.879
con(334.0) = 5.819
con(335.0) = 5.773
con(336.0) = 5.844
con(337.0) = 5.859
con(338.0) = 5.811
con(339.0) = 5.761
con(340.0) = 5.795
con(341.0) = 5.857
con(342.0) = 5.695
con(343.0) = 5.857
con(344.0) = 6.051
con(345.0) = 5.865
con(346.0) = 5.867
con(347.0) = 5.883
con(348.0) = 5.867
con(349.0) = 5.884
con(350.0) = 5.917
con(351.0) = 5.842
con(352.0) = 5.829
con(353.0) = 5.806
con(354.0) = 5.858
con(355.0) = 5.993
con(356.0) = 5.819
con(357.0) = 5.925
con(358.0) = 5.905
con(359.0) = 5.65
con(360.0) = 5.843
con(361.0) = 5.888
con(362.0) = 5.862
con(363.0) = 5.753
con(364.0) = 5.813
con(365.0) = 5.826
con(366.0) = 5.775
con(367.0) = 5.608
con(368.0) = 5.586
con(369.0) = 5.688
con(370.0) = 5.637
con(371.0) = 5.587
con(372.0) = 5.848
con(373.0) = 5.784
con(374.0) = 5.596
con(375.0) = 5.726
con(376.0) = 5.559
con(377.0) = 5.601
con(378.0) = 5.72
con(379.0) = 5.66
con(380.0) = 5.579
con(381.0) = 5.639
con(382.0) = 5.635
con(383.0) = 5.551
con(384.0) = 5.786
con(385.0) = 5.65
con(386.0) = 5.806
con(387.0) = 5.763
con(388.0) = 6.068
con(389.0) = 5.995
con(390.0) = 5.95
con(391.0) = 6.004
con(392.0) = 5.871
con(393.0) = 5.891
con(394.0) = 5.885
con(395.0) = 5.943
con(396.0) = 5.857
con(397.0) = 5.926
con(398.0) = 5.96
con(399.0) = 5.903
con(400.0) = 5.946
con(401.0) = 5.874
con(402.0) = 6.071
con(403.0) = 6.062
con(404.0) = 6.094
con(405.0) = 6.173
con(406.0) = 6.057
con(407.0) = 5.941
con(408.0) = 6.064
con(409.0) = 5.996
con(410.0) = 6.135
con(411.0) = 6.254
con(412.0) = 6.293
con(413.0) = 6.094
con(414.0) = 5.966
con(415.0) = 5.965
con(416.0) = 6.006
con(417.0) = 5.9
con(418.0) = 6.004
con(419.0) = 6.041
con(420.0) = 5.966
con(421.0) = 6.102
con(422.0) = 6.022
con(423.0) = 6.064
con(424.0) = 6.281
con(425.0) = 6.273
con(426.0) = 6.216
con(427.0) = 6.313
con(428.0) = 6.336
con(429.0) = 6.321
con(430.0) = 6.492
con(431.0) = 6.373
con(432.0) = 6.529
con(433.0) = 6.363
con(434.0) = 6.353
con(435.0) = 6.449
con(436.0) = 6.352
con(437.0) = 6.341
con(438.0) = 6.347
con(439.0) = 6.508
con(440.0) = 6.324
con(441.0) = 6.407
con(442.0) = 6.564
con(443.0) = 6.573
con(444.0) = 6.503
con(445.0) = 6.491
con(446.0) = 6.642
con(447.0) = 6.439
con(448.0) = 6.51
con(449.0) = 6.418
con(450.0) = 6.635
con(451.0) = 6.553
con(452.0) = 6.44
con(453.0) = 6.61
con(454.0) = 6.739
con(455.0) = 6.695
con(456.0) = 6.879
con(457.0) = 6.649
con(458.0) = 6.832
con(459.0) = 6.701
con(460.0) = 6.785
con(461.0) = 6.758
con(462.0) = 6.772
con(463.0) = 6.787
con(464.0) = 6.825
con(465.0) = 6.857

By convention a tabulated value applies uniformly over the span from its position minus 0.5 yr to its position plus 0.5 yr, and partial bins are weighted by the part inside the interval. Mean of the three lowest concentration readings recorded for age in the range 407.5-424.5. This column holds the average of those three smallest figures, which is 5.9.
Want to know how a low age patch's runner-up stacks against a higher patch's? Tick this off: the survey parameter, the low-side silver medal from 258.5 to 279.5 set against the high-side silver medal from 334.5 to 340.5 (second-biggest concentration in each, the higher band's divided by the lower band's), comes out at 0.92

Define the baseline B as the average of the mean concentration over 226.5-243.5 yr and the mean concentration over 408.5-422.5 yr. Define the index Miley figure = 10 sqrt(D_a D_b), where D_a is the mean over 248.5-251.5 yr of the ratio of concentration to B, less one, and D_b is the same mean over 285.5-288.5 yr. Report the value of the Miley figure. 0.1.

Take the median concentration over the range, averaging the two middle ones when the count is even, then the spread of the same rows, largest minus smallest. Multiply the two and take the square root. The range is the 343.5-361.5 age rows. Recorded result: 1.53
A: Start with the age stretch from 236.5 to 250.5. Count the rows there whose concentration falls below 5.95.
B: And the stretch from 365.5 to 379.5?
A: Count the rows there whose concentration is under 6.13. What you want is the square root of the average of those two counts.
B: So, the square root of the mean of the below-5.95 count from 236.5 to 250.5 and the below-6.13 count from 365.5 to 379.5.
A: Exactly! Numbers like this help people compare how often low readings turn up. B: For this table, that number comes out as 2.9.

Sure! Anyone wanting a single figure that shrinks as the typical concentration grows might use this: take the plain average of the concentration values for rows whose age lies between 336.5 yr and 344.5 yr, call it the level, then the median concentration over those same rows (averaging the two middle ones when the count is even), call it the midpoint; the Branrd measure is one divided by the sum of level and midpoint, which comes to 0.0857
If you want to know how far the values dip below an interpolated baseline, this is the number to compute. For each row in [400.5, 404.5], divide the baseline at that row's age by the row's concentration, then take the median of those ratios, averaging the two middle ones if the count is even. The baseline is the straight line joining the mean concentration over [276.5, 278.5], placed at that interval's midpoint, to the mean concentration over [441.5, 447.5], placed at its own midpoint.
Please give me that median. 1.05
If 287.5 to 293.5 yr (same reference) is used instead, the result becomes 1.09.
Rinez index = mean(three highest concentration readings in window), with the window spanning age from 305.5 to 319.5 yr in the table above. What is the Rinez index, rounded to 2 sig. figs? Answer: 5.7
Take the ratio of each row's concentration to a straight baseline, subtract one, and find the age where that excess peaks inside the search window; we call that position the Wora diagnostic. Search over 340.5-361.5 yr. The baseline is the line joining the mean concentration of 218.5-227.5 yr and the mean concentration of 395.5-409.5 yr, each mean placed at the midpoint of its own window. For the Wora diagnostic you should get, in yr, 344.0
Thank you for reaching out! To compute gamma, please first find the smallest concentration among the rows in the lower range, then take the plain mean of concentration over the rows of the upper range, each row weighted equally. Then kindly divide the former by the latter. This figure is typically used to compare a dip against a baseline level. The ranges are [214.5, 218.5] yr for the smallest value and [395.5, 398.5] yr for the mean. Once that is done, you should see 1.01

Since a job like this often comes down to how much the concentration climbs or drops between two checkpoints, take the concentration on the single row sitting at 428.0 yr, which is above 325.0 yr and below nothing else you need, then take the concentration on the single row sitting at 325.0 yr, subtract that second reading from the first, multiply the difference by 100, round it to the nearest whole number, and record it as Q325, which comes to 54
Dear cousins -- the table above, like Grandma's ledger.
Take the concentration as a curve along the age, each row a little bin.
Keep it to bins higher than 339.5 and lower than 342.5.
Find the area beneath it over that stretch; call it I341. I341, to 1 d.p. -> 17.3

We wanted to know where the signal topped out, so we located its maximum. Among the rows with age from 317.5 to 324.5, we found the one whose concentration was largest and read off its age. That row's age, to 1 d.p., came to 324.0 yr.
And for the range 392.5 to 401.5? 398.0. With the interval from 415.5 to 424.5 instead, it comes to 424.0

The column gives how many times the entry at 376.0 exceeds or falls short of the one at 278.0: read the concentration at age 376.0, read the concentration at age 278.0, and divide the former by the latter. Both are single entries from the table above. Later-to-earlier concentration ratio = 0.946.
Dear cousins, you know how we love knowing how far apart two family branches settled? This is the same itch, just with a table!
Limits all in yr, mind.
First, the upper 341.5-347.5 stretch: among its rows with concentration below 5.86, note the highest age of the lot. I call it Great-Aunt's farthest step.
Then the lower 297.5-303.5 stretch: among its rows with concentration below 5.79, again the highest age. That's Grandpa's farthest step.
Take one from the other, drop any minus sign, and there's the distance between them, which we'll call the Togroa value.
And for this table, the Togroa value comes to 40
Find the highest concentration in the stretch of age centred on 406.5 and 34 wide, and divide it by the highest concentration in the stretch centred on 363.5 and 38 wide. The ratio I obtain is 1.05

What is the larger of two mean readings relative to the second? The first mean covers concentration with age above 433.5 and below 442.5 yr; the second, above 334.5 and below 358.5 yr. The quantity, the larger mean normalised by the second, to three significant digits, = 1.09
